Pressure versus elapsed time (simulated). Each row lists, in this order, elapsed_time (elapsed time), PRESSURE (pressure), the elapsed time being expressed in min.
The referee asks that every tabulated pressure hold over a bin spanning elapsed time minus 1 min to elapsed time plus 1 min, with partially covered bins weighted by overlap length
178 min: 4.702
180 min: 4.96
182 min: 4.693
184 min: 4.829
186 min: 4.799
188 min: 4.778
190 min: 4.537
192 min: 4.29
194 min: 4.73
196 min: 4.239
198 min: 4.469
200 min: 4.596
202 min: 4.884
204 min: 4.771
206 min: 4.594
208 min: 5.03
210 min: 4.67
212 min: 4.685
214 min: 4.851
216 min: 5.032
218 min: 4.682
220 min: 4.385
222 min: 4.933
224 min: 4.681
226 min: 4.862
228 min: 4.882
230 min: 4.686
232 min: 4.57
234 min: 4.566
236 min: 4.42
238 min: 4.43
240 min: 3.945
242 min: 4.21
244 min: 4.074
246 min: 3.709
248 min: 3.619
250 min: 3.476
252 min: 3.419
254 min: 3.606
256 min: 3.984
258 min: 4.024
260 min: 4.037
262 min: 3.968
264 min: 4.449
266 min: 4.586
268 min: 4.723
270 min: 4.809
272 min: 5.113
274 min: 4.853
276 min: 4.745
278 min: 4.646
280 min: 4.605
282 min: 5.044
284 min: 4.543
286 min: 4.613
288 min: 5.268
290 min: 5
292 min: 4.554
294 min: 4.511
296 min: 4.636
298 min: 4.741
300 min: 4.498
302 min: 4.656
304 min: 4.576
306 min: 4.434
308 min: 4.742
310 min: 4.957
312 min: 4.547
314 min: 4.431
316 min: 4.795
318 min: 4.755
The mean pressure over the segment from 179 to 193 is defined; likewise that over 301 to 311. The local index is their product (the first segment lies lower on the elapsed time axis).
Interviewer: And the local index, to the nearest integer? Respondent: 22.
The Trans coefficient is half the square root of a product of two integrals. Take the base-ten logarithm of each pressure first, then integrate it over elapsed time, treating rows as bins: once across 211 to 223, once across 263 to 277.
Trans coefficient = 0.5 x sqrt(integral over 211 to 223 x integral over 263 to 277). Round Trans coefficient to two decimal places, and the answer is 4.39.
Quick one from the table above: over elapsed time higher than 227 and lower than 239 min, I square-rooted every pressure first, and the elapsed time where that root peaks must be 228 min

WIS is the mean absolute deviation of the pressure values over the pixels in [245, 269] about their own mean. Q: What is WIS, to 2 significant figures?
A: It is 0.33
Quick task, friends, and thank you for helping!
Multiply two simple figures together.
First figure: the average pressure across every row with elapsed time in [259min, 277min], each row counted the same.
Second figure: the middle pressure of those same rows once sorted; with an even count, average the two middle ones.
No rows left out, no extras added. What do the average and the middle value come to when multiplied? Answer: 21.7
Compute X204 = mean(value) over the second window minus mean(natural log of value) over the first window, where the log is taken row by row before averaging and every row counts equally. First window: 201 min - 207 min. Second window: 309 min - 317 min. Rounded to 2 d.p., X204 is 3.12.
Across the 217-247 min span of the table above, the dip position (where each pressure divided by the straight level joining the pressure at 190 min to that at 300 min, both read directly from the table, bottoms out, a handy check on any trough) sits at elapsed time 246 min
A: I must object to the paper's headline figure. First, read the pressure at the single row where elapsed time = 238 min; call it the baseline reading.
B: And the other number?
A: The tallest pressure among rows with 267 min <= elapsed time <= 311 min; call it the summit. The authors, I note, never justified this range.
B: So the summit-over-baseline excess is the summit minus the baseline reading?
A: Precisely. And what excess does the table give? 0.84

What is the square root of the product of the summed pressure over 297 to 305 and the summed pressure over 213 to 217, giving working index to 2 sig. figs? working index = 14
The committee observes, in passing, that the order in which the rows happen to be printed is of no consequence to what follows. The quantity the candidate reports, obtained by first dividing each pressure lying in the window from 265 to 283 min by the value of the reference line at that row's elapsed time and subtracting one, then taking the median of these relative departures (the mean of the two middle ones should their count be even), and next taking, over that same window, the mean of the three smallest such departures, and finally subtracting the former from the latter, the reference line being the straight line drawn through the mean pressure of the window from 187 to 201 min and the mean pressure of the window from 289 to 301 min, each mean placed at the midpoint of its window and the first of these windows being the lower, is -0.028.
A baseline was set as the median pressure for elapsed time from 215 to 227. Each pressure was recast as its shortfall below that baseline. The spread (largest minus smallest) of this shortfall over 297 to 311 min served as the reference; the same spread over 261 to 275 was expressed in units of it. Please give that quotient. 2.2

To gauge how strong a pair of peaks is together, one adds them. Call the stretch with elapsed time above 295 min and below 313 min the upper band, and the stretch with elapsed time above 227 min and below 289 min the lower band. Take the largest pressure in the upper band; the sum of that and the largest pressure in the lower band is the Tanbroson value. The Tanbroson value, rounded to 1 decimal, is 10.2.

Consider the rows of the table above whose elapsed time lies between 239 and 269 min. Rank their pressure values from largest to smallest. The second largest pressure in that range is 4.586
